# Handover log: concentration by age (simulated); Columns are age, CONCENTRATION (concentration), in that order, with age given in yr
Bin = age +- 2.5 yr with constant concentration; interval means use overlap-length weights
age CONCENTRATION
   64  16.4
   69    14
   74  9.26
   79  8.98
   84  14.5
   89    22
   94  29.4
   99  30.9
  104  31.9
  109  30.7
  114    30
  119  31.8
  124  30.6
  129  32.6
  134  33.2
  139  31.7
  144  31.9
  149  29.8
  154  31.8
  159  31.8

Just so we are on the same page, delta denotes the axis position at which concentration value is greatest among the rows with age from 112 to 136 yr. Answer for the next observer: 134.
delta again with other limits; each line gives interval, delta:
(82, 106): 104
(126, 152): 134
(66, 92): 89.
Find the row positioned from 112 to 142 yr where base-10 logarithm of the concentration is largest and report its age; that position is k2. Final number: 134 yr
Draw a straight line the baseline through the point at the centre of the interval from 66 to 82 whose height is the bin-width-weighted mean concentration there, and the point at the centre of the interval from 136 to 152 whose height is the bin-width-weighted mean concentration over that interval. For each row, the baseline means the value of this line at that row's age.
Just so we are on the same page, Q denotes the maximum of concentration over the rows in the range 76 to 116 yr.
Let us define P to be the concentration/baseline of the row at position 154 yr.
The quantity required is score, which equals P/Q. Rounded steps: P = 0.93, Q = 31.9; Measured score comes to 0.0292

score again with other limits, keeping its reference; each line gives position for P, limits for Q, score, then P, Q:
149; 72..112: 0.0286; 0.91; 31.9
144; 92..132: 0.0313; 1.02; 32.6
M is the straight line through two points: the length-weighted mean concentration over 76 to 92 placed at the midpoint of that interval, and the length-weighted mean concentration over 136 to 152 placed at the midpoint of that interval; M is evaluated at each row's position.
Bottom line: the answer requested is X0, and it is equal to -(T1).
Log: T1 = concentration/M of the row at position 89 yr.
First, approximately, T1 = 1.3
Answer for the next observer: -1.31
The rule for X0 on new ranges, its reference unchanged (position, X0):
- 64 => -1.62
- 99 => -1.60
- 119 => -1.29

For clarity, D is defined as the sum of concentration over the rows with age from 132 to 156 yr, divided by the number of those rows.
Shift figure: 31.7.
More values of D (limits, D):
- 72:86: 10.9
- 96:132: 31.2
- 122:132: 31.6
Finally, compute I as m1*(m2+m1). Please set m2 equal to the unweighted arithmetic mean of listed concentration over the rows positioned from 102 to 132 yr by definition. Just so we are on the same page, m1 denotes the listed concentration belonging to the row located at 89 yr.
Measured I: 1172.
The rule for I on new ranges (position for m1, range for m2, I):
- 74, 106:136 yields 377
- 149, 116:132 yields 1832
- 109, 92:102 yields 1868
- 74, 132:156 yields 379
